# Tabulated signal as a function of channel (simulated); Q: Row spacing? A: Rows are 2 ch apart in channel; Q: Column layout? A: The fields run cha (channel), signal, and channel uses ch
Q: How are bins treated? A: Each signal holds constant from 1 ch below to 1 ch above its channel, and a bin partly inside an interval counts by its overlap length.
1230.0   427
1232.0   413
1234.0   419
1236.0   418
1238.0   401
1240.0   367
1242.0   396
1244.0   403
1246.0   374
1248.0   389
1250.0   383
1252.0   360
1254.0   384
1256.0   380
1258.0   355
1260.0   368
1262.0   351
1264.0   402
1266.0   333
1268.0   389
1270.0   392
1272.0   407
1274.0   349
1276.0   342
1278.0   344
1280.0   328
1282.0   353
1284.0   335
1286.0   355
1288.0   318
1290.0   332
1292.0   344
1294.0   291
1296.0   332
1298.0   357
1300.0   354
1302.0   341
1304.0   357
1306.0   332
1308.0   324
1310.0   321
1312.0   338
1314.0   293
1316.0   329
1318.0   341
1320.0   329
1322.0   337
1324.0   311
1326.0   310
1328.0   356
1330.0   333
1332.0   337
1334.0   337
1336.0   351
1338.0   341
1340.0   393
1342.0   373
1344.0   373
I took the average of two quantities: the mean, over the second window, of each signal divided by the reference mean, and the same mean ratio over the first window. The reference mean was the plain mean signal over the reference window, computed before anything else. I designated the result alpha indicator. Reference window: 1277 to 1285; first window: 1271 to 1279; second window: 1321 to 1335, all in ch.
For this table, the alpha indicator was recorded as 1.02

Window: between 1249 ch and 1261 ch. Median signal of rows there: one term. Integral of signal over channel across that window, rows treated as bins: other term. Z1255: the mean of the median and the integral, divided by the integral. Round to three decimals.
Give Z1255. 0.542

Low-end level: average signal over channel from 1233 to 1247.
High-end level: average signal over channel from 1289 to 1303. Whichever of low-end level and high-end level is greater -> 397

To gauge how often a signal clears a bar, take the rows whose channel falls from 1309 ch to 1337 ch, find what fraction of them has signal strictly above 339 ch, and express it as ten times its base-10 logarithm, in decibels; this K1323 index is -7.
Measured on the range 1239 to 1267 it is 0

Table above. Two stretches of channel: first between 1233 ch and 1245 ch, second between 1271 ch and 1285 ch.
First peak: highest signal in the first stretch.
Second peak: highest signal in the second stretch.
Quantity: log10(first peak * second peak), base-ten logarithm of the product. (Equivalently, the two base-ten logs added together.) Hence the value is 5.23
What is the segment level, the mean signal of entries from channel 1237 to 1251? 388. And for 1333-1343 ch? 359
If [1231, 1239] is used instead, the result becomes 413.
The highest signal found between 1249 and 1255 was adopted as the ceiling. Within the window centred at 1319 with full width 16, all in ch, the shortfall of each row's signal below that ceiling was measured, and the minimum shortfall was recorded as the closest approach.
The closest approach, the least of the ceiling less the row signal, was 43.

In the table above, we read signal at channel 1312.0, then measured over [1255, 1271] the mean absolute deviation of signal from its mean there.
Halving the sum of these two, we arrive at 179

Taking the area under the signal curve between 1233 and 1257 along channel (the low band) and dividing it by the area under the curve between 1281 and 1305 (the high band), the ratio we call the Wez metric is 1.15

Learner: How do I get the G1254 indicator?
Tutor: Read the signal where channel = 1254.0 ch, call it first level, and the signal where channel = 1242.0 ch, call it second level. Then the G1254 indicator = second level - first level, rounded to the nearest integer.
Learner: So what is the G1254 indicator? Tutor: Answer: 12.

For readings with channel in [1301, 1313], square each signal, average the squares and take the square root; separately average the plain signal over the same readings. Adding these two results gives 671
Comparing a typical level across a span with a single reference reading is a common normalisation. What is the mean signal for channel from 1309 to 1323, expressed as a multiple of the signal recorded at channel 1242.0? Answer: 0.83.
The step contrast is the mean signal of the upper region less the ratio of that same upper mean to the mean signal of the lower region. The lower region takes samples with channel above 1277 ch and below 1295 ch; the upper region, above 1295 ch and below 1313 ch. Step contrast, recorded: 339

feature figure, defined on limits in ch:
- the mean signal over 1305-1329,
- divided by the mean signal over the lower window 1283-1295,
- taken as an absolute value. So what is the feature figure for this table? 0.99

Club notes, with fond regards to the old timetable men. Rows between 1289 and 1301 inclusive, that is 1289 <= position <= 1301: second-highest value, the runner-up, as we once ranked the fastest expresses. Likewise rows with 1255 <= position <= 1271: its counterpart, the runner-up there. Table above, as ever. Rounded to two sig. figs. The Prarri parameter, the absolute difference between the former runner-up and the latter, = 38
